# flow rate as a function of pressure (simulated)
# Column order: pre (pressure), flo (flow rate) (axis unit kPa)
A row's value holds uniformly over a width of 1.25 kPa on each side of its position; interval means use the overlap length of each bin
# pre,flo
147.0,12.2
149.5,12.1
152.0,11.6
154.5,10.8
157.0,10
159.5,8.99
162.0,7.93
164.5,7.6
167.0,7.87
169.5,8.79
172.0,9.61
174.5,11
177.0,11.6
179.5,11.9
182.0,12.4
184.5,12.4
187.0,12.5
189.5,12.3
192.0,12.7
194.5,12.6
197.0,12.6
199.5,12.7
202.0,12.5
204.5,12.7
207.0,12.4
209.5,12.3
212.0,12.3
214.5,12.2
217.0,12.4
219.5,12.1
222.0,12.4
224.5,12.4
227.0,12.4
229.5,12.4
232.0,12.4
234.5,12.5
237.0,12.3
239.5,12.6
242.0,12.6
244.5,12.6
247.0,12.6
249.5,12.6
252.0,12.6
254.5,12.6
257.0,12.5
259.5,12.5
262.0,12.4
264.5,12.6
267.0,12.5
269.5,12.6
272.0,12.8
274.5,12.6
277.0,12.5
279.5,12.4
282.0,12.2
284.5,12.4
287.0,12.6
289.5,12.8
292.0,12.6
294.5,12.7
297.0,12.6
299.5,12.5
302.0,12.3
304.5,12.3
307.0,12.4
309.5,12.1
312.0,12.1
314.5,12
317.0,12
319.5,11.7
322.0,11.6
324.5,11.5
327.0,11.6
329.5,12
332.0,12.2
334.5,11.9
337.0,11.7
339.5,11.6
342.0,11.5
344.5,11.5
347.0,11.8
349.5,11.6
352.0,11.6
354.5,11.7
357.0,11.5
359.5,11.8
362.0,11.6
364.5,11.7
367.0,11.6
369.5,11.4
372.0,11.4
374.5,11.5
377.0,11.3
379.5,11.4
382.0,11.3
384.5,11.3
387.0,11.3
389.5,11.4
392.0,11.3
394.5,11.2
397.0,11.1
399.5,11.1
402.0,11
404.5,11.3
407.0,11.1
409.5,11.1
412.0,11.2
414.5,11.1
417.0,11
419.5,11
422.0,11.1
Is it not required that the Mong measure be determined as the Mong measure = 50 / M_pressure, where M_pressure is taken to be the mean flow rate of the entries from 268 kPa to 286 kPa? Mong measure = 4.00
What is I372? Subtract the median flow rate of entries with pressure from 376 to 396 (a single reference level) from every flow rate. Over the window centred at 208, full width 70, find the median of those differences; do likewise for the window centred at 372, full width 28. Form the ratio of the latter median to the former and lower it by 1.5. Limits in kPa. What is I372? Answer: -1.4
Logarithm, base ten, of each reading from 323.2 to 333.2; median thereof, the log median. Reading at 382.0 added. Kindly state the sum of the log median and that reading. 12.4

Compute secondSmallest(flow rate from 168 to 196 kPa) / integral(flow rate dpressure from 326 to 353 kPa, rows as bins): 0.030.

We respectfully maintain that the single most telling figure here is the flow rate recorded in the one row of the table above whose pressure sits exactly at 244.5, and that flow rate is 12.6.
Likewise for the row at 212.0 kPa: 12.3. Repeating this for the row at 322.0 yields 11.6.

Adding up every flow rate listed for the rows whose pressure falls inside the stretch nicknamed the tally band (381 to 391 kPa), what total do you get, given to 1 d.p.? 45.3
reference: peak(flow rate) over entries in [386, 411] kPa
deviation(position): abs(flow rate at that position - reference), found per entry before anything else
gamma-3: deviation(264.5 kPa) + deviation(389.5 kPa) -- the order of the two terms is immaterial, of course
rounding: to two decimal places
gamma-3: 1.20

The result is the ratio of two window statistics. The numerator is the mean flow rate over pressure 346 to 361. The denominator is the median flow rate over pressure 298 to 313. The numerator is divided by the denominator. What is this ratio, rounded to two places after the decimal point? 0.95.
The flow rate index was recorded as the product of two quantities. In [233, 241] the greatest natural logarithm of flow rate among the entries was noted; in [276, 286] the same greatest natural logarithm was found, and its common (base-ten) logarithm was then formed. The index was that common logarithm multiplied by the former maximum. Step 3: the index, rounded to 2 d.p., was 1.02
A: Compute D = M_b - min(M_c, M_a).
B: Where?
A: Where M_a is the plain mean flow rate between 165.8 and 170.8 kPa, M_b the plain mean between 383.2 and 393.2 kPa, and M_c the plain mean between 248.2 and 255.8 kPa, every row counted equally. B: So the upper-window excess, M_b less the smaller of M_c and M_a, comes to 3.0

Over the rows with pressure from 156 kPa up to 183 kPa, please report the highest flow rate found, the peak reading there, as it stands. 12.4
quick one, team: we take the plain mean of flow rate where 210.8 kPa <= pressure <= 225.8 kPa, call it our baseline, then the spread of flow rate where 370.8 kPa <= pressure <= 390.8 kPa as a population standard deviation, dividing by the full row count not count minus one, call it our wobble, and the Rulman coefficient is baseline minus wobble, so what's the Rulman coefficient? 12.2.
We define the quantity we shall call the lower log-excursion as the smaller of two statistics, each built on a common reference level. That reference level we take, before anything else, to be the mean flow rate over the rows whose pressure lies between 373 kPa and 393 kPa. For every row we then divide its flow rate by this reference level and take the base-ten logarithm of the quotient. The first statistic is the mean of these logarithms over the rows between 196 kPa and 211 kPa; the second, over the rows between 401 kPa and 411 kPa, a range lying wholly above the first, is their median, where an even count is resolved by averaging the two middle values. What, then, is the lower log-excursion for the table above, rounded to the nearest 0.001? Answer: -0.010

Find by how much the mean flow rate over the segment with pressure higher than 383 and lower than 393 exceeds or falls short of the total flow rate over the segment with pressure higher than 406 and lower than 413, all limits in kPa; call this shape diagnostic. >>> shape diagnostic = -22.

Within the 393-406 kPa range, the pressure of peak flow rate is 404.5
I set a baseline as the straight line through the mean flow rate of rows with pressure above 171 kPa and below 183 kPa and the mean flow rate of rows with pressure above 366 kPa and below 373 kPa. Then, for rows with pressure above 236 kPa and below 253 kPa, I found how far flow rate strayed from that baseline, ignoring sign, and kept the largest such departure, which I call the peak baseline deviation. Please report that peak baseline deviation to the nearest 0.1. 1.2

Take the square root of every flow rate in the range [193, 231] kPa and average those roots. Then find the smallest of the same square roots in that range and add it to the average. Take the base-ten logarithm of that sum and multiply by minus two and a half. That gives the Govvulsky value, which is -2.11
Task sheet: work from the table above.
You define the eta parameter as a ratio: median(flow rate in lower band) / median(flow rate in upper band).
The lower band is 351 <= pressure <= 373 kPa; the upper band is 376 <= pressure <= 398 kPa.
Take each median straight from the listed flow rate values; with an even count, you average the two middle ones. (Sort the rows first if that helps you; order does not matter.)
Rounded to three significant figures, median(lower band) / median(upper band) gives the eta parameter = 1.03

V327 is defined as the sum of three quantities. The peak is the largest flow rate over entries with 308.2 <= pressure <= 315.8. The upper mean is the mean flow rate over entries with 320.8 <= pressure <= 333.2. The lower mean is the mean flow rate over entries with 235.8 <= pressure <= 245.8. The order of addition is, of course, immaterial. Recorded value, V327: 36.4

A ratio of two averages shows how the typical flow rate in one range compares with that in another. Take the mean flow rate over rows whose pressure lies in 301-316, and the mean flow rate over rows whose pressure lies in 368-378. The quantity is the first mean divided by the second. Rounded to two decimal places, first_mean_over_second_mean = 1.07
